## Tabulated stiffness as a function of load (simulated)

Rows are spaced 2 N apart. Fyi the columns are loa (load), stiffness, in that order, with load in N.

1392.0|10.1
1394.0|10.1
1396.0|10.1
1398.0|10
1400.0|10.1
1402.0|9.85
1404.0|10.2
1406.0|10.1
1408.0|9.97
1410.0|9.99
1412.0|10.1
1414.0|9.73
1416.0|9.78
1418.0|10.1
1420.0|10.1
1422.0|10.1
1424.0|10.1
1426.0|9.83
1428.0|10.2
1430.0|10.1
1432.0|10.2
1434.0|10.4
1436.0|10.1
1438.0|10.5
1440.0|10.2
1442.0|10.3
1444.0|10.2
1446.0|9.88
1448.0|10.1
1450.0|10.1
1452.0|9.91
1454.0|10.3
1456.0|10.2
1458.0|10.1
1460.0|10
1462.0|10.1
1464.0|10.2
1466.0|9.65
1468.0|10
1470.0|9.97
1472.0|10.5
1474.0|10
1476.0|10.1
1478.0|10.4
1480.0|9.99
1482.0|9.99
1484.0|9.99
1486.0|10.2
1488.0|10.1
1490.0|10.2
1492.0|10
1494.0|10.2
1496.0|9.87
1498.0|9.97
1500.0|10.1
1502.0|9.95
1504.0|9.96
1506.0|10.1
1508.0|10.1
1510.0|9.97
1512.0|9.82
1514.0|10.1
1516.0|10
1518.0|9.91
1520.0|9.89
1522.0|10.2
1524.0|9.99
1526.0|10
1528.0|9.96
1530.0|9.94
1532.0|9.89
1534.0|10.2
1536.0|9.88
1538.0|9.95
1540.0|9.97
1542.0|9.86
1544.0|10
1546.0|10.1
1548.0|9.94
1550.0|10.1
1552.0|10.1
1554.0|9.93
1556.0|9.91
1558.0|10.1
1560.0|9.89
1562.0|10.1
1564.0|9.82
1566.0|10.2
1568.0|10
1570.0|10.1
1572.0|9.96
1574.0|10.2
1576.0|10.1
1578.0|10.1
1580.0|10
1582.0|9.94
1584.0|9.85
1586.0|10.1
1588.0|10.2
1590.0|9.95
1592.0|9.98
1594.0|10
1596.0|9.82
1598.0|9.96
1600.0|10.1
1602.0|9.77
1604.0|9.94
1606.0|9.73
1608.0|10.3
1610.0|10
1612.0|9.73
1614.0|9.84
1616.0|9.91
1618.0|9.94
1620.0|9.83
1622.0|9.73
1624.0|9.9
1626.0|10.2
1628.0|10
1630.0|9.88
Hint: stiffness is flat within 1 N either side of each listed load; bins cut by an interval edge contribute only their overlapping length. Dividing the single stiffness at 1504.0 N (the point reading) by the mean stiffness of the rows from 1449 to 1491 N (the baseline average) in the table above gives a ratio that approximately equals 0.99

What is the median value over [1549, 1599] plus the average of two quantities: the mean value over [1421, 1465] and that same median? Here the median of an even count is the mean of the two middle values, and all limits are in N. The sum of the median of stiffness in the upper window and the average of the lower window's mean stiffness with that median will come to 20.07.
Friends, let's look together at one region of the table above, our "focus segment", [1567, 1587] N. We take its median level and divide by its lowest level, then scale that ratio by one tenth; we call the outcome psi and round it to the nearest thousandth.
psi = 0.102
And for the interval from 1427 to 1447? 0.103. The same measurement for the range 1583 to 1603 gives 0.102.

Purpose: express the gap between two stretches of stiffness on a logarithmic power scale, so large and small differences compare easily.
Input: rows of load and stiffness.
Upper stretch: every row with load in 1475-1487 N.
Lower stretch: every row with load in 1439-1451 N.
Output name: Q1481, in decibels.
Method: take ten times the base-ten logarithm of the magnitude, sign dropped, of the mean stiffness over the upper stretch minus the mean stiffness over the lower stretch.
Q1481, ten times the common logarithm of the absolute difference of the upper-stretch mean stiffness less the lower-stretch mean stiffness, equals -17.4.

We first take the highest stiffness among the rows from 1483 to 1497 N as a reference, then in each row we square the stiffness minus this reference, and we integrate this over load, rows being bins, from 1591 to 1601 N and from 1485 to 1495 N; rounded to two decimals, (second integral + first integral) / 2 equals 0.35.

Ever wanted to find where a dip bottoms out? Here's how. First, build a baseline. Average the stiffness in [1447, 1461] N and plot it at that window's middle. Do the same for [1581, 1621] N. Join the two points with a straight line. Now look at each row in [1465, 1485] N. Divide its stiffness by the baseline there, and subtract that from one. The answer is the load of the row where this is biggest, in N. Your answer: 1466.0 N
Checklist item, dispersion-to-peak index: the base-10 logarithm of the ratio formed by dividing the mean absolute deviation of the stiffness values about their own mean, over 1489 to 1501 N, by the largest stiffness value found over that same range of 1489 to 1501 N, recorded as -1.97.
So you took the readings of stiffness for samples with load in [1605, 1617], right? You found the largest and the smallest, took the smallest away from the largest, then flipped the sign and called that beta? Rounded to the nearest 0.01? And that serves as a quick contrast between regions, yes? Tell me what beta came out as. -0.57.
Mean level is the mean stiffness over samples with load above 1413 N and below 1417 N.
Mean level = 9.8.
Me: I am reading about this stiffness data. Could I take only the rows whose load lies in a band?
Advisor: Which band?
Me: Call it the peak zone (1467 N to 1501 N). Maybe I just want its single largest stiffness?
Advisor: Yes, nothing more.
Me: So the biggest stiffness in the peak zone 10.5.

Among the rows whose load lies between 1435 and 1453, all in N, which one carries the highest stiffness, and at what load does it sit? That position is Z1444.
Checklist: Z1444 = 1438.0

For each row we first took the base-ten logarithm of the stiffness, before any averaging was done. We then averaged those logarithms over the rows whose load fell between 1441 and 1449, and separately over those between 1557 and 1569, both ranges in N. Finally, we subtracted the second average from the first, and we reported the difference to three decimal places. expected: 0.004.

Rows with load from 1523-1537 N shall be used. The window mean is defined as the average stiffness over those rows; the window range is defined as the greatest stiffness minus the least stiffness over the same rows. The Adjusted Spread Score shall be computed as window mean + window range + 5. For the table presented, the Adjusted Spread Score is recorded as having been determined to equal 15.3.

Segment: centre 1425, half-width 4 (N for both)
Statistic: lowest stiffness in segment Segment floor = 9.83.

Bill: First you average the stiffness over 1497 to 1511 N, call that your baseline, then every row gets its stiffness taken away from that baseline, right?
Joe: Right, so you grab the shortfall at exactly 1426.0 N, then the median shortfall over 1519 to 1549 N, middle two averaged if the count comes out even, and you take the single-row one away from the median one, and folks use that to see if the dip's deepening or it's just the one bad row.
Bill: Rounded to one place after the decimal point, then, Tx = -0.1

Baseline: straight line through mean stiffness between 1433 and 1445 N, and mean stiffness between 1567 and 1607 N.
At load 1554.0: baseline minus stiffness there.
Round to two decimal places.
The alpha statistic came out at 0.13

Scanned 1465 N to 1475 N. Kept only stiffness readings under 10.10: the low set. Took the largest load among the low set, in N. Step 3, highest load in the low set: 1474.0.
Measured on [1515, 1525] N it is 1524.0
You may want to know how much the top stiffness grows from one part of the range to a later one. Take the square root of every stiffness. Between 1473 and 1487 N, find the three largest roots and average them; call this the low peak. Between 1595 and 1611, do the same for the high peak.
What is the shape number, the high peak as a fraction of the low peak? 0.9951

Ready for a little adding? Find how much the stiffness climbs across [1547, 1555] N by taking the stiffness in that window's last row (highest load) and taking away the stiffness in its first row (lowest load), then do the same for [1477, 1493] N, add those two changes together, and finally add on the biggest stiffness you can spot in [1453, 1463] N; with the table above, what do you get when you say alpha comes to 9.9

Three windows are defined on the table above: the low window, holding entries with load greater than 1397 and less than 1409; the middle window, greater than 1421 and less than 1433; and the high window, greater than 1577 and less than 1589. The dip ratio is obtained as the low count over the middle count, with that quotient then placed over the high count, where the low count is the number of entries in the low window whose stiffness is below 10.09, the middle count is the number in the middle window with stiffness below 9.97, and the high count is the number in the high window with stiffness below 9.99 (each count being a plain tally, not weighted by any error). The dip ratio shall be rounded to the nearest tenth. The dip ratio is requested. 1.5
